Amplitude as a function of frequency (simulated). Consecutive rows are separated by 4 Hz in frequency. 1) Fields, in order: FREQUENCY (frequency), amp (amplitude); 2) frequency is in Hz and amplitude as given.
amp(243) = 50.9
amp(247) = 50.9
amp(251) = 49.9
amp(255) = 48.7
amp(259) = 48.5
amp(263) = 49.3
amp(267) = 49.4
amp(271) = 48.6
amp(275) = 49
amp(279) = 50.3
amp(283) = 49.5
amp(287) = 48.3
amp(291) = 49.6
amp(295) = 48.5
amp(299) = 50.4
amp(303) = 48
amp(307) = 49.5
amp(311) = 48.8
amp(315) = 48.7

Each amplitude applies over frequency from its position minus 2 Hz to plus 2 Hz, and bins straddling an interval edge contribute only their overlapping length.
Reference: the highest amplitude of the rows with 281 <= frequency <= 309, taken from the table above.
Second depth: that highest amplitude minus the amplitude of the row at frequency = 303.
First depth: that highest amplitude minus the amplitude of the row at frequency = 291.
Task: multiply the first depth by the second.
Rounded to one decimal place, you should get 1.9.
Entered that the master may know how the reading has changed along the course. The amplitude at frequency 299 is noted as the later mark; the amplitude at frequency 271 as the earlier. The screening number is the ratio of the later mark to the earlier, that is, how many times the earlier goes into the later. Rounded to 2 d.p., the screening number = 1.04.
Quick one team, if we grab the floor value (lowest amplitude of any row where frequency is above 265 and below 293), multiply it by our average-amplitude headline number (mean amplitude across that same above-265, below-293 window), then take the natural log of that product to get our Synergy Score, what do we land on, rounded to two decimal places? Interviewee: 7.77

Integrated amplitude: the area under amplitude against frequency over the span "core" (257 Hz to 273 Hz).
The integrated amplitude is 783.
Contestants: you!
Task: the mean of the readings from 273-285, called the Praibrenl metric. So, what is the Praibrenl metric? 49.6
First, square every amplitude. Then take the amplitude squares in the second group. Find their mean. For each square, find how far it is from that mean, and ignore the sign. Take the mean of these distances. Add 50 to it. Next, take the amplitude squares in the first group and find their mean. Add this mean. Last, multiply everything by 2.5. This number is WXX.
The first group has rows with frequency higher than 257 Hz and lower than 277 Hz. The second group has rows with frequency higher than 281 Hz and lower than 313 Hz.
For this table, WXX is 6284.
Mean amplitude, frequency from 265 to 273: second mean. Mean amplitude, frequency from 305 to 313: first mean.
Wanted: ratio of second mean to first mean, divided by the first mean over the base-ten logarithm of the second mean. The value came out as 0.0343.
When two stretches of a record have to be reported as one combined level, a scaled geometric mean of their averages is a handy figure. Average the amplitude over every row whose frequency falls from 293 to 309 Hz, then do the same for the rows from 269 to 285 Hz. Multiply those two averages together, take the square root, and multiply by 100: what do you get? 4922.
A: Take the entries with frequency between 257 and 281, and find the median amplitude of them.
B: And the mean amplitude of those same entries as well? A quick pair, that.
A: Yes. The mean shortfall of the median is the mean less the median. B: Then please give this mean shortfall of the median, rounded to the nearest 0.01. 0.03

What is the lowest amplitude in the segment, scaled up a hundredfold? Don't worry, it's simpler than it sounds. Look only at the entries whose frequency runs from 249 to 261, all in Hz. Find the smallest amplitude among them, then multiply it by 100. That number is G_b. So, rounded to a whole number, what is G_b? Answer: 4850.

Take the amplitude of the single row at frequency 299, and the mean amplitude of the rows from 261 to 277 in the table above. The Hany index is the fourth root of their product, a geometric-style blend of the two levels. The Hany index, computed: 7.05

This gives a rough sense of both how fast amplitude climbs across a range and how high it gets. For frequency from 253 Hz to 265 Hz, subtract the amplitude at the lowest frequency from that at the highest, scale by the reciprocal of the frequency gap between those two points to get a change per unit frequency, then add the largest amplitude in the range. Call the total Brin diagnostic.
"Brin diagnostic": 49.4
